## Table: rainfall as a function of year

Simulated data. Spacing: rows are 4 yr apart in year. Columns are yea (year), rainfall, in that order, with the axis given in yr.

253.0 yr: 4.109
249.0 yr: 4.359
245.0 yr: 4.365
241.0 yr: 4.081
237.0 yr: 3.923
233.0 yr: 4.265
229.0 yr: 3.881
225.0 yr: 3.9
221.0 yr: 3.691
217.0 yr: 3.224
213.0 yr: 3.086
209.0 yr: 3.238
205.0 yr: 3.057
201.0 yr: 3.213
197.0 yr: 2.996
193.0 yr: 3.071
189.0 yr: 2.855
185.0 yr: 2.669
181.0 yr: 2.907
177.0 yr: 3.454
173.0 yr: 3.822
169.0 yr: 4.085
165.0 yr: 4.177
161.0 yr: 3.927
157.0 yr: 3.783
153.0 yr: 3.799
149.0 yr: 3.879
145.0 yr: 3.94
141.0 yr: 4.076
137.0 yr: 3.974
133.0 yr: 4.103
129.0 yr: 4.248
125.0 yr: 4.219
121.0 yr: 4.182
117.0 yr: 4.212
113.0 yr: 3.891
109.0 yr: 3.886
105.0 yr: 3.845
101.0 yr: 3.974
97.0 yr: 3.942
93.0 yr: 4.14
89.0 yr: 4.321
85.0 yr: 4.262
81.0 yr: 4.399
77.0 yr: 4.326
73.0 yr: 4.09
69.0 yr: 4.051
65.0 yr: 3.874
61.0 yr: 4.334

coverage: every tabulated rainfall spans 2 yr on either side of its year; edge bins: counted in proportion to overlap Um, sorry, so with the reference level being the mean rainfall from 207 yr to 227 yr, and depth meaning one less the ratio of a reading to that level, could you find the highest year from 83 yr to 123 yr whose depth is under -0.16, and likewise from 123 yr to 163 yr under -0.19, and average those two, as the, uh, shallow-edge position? 127 yr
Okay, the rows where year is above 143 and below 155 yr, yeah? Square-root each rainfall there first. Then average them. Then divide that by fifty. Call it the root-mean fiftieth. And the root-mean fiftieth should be 0.0394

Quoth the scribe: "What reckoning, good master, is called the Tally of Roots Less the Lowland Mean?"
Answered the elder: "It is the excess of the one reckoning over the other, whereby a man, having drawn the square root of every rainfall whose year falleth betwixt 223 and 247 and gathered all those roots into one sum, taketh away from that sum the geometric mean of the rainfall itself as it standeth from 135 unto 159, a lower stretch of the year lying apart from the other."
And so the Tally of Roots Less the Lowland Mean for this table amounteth 8.2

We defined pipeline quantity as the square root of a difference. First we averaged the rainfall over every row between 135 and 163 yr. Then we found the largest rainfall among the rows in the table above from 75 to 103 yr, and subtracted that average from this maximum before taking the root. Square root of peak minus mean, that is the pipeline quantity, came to 0.70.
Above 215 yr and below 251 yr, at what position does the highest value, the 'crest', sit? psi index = 245.0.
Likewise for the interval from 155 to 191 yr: 165.0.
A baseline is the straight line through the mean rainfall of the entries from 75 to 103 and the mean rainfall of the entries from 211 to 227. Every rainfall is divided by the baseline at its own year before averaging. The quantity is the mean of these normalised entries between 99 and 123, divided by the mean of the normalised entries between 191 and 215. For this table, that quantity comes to 1.12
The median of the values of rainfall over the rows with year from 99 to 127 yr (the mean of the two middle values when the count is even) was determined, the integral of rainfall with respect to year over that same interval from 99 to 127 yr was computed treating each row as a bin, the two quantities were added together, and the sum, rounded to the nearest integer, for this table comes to 117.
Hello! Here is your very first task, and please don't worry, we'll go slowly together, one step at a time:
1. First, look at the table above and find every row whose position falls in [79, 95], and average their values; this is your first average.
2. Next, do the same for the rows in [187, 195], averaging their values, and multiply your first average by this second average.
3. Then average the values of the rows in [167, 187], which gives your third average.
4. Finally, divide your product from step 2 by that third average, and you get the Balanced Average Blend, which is 3.7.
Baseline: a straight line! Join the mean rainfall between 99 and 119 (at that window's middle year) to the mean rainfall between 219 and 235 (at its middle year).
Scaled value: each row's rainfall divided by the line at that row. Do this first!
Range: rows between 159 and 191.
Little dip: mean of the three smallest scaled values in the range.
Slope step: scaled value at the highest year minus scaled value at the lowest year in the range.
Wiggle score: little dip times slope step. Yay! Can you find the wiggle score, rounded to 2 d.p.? -0.19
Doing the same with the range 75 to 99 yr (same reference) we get -0.10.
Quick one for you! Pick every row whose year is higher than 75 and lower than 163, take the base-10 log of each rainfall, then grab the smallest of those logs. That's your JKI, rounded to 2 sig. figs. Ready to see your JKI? 0.58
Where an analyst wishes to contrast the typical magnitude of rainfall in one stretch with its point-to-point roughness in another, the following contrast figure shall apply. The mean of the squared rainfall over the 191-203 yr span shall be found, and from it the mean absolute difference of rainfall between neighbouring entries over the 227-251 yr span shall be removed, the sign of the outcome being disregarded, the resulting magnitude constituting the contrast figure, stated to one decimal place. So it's 9.3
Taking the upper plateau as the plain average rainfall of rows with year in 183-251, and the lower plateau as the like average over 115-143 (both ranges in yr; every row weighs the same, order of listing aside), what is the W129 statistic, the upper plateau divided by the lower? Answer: 0.850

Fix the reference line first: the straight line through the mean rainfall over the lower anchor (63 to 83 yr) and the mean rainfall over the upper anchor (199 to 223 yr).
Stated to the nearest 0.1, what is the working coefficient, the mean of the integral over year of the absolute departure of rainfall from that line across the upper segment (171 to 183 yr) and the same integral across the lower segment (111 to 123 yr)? 3.2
